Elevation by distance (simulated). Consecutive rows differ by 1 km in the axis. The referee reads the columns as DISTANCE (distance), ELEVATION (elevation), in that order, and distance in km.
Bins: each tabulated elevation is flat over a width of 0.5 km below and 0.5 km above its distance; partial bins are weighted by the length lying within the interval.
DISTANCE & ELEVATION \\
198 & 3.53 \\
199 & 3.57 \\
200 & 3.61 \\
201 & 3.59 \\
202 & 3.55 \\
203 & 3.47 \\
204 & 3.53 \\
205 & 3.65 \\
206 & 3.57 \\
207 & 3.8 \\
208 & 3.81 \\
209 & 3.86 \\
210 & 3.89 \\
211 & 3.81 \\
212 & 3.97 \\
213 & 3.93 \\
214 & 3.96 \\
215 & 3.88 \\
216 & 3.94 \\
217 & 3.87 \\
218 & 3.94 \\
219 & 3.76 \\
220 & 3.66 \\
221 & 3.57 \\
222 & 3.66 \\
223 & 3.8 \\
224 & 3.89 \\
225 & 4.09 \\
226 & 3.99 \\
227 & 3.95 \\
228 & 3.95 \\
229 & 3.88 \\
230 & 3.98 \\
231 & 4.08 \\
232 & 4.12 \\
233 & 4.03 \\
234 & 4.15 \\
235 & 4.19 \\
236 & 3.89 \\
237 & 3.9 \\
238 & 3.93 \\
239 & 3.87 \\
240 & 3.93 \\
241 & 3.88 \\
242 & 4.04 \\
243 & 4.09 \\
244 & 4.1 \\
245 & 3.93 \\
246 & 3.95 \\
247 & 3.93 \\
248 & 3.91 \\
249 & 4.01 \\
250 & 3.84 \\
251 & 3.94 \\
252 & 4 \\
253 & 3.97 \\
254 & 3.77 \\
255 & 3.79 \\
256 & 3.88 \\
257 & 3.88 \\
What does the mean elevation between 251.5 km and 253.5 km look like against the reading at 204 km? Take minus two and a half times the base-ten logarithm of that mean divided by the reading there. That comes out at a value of -0.13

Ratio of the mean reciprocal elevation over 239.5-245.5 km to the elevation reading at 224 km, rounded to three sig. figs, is 0.0644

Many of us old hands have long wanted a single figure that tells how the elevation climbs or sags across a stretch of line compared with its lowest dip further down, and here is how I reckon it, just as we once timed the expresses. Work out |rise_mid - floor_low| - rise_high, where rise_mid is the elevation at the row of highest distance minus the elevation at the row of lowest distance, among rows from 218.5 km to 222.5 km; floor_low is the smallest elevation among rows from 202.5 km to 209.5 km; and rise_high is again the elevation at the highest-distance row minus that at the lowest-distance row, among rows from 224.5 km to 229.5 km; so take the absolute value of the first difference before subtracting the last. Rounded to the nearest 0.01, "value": 3.78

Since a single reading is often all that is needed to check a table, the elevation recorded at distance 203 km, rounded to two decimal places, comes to 3.47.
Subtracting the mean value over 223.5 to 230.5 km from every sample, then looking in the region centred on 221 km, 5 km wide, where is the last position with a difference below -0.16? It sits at 223 km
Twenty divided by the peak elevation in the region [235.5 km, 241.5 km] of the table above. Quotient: 5.09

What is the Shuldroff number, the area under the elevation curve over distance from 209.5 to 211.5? 7.70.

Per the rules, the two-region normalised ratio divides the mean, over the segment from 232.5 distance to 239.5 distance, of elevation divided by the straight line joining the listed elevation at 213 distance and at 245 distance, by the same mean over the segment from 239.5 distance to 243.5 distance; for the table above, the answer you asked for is 1.00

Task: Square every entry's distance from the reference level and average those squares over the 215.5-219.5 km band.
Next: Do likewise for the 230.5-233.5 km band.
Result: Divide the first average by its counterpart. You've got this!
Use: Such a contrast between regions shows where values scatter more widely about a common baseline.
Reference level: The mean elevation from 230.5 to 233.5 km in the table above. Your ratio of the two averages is 33.3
